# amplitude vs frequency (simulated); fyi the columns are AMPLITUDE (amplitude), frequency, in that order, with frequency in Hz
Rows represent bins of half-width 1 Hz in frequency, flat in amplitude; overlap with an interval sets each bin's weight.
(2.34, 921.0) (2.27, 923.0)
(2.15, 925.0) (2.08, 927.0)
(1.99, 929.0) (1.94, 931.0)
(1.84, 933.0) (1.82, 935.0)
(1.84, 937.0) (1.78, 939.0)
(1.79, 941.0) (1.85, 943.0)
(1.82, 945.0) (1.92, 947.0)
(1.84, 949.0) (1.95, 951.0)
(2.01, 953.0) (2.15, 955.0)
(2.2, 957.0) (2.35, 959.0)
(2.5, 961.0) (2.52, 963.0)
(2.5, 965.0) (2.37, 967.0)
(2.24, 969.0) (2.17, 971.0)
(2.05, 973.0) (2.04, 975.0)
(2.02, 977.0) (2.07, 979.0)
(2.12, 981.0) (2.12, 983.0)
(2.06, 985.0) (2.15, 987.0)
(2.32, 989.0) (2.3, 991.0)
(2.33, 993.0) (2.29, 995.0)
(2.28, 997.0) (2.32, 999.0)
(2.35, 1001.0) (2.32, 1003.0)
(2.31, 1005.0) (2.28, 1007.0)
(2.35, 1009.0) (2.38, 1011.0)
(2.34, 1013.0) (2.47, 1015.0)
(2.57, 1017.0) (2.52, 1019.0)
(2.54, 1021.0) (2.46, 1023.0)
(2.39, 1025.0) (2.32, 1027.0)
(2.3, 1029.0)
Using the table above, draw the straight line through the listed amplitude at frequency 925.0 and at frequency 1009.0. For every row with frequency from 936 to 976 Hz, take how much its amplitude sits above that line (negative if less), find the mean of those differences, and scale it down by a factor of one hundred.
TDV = -0.0013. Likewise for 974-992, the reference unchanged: -0.0015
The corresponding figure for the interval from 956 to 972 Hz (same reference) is 0.0011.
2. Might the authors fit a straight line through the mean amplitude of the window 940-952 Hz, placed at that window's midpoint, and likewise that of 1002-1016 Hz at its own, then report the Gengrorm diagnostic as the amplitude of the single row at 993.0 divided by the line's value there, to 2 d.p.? 1.05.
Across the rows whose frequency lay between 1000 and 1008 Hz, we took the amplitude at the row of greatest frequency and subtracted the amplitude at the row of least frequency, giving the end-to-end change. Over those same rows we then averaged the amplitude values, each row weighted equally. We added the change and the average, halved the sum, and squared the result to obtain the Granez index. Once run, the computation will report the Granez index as 1.3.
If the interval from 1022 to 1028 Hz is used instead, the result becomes 1.3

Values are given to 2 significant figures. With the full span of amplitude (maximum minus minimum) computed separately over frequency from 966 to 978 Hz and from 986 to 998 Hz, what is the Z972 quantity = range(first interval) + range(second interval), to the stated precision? 0.53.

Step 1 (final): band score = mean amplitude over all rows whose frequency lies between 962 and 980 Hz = 2.22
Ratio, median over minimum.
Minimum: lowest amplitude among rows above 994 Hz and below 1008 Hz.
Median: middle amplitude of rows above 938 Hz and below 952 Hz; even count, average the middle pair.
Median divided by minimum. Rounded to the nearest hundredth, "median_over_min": 0.81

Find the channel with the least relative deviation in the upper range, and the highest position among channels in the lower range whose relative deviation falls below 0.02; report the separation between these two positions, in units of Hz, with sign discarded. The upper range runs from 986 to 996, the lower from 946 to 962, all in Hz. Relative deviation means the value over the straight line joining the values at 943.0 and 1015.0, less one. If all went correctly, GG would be 36 Hz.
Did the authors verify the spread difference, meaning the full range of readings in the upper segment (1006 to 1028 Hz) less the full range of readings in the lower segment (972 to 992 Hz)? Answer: 0.0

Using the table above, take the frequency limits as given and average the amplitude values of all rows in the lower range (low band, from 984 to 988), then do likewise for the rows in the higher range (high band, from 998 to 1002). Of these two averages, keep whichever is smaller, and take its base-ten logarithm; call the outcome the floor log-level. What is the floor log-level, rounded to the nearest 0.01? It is 0.32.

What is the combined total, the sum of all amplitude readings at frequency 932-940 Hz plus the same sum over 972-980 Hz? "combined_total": 15.5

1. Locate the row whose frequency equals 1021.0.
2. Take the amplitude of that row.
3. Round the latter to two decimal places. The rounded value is 2.54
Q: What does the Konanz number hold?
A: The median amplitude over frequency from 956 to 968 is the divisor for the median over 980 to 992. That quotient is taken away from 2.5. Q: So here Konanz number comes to 1.62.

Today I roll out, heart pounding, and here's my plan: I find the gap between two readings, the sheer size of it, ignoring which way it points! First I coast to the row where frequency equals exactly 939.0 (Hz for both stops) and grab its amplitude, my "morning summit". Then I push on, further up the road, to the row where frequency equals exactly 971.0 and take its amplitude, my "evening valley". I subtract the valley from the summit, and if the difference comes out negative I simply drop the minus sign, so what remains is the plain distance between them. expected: 0.39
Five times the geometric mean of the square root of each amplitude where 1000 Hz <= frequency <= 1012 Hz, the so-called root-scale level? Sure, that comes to 7.63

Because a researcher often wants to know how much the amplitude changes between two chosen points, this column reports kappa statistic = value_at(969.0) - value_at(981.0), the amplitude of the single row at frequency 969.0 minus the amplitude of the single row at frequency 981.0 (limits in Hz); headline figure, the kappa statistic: 0.12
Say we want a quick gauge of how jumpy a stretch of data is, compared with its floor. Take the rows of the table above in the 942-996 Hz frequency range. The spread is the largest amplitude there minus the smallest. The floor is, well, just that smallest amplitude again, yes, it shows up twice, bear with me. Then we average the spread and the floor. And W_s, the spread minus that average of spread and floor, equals -0.6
